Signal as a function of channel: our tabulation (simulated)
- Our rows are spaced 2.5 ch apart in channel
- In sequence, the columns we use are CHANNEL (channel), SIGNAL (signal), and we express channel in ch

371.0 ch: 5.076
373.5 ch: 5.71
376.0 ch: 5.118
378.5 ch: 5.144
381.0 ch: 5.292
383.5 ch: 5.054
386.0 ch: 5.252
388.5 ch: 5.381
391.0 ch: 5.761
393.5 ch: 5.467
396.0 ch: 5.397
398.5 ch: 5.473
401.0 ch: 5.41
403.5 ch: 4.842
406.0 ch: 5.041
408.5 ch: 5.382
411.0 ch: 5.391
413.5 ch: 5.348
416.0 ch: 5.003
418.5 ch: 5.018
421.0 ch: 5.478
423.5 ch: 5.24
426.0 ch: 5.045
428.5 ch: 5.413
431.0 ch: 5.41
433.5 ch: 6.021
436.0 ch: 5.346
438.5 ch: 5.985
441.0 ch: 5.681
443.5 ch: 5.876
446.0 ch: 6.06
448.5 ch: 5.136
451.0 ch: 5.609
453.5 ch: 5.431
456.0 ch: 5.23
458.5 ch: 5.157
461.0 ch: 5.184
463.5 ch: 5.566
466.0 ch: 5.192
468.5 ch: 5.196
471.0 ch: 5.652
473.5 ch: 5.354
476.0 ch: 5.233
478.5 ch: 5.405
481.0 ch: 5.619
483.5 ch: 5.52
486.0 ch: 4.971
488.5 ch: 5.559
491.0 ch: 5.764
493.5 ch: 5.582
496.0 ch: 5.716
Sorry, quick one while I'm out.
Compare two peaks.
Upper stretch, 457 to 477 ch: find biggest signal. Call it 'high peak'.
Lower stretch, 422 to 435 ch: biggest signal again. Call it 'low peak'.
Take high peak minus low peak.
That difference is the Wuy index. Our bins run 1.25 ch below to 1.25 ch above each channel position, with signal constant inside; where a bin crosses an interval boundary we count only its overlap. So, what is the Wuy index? -0.37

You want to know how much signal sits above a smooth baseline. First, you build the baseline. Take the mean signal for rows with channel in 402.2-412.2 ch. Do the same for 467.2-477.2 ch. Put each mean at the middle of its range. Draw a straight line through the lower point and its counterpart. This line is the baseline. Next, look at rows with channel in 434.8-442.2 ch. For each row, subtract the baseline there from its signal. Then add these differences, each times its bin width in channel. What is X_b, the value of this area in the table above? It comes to 3.1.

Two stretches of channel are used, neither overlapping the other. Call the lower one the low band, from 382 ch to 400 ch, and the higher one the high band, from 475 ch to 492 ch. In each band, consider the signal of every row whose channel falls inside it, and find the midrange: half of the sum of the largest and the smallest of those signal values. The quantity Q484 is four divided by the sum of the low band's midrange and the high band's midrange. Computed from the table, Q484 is 0.371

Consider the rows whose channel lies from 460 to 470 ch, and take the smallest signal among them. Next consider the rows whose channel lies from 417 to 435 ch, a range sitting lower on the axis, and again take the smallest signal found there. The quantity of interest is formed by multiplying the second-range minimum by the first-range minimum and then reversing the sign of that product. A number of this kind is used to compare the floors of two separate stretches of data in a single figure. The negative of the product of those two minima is -26.0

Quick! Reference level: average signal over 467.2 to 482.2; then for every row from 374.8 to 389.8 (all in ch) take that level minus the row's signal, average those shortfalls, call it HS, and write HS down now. 0.20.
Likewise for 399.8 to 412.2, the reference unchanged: 0.20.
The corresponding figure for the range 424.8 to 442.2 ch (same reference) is -0.15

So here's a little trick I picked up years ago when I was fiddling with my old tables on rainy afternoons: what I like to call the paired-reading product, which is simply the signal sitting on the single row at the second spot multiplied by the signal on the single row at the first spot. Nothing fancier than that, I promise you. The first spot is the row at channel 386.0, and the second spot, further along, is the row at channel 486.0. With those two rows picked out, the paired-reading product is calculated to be 26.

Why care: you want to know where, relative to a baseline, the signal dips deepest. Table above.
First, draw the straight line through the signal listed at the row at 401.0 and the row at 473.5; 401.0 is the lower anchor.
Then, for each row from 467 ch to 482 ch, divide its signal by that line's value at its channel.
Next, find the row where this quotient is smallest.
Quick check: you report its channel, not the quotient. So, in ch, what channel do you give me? 468.5 ch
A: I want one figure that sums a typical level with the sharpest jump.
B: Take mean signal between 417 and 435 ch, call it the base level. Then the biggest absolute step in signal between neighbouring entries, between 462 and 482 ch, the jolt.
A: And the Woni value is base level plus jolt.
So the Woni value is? 5.83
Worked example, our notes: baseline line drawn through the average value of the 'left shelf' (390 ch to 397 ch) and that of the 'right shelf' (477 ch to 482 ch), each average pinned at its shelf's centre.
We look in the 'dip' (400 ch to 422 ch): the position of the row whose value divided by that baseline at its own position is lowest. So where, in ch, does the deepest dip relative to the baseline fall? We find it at 403.5 ch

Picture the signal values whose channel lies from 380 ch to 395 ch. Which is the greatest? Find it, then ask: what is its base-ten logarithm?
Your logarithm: 0.760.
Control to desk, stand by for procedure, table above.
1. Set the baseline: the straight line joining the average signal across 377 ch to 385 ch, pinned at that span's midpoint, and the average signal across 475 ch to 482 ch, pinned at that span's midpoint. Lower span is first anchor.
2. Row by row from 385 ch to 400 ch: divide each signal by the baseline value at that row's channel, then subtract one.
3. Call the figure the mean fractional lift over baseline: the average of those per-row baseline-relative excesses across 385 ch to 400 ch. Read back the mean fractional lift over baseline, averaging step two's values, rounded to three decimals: 0.051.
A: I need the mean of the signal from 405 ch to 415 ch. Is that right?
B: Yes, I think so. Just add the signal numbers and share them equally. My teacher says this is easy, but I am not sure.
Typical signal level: 5.29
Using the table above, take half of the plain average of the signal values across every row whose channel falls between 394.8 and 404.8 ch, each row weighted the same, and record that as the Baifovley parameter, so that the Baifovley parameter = 2.64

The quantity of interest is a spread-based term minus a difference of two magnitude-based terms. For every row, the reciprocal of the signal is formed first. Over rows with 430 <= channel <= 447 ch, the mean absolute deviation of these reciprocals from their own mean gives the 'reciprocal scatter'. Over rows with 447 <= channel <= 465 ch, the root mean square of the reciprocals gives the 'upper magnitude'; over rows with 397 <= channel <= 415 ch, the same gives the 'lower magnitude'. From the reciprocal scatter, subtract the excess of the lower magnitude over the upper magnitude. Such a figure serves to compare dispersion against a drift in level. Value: 0.0053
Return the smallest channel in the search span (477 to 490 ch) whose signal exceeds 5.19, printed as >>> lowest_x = 478.5 ch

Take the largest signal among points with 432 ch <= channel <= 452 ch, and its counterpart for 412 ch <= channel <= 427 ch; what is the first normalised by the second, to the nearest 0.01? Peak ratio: 1.11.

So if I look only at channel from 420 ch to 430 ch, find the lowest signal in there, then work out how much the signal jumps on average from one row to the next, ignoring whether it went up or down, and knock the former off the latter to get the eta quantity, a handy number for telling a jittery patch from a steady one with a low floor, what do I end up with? -4.78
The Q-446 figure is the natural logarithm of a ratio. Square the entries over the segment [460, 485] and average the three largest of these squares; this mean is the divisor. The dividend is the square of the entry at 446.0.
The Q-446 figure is 0.153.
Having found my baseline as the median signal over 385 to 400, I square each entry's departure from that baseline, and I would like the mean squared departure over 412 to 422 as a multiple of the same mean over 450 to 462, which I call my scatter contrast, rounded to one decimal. 2.2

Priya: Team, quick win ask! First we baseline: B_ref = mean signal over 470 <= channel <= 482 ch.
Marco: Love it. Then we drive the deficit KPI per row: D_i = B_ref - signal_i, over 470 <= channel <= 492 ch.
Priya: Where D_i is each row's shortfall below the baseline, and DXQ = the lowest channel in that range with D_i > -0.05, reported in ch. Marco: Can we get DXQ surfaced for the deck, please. 473.5 ch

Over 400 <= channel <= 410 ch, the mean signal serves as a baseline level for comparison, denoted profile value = 5.17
